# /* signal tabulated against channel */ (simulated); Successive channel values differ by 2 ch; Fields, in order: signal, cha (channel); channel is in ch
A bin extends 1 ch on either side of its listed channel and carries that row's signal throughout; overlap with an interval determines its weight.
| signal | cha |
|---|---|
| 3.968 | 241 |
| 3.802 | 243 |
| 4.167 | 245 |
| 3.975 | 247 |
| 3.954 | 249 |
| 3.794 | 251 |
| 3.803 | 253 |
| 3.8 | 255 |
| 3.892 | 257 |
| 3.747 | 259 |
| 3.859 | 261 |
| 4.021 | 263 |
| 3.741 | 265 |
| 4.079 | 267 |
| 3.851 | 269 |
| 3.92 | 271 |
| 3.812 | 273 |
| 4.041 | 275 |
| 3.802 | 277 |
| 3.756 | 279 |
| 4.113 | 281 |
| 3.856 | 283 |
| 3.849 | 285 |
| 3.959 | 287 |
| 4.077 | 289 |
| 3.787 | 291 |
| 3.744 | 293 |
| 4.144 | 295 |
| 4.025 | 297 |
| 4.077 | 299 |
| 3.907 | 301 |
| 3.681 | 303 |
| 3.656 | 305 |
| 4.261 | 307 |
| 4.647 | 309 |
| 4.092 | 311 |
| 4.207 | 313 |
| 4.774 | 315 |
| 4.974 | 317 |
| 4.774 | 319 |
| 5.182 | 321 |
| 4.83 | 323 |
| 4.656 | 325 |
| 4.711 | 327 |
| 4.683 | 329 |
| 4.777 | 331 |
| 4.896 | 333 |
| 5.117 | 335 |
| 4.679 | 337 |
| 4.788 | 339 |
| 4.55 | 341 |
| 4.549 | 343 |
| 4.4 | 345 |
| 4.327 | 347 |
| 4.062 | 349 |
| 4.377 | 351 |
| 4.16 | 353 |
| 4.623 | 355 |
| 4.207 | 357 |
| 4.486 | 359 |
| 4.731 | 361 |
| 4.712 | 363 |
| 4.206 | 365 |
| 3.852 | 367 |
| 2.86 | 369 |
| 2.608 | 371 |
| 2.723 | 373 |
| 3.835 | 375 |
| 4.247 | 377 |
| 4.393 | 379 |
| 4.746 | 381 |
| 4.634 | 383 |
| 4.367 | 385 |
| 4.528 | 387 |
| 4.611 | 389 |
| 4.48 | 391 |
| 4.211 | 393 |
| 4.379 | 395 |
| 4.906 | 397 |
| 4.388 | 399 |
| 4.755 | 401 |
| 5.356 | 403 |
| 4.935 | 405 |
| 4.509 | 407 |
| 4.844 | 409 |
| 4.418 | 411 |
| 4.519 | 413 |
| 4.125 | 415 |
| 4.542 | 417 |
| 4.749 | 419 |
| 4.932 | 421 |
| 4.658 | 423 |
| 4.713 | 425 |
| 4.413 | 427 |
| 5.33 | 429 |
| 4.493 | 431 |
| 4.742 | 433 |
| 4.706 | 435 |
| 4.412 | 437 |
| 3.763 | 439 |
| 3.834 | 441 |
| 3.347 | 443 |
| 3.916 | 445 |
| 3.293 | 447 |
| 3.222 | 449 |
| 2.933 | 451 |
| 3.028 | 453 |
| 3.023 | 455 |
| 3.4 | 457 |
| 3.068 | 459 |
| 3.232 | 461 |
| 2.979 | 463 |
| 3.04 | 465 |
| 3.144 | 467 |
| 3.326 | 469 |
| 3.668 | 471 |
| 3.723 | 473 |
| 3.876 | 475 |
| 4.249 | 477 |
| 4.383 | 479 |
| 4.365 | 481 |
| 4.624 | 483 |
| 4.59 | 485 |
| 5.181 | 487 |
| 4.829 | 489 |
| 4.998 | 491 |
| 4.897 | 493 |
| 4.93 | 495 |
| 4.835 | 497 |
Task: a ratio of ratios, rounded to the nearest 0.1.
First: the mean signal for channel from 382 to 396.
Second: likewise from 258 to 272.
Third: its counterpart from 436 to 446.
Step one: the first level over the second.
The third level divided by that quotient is 3.4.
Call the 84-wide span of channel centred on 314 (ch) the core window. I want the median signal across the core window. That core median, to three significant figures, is 4.23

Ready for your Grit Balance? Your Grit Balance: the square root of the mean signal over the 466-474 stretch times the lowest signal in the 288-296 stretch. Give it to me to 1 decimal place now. 3.6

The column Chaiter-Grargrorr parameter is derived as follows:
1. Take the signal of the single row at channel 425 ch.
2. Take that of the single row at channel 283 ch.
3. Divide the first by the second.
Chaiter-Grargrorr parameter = 1.22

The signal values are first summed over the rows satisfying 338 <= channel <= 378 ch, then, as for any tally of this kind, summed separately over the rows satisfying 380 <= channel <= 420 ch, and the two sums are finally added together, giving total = 174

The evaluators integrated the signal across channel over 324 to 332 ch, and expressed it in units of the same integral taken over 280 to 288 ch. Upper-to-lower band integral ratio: 1.19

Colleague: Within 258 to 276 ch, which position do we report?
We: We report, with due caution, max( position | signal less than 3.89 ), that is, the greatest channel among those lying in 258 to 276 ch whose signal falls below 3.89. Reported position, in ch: 273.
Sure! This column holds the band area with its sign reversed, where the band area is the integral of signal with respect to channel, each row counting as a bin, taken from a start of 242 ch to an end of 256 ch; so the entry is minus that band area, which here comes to -55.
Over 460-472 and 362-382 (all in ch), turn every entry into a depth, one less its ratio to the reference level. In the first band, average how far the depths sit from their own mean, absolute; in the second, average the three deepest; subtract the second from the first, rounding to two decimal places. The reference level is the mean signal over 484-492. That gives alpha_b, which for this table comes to -0.41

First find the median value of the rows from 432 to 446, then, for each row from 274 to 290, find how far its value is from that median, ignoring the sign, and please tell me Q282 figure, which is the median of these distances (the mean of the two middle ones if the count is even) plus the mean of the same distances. 0.24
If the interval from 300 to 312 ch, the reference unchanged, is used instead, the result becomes 0.54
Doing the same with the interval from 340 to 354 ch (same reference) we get 0.89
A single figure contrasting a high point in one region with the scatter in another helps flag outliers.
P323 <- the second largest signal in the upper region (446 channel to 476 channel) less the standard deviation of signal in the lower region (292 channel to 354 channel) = 3.31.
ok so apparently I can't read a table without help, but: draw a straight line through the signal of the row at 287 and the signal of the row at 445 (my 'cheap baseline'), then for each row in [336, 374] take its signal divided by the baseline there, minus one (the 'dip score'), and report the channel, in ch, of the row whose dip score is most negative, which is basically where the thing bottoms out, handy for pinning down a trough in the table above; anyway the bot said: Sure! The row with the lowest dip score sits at 371 ch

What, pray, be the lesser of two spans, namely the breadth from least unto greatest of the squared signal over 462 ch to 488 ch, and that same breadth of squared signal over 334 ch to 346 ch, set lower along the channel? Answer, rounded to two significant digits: 6.8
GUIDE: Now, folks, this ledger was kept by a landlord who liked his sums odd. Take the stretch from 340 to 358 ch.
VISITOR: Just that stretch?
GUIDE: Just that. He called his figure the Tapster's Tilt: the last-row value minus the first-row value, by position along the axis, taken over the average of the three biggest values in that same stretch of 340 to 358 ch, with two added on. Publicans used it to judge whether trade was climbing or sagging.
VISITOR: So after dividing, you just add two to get 1.93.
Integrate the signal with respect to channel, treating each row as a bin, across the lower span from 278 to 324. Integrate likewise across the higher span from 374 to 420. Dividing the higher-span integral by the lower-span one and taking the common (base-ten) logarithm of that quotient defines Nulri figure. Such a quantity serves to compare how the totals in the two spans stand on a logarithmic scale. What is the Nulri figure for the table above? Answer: 0.035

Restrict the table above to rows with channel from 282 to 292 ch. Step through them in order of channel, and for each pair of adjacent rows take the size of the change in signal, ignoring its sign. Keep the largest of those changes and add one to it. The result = 1.29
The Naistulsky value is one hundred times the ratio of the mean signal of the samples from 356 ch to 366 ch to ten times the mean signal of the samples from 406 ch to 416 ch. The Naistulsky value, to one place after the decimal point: 10.0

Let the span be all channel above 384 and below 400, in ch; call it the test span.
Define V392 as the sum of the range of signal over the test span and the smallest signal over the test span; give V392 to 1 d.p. 4.9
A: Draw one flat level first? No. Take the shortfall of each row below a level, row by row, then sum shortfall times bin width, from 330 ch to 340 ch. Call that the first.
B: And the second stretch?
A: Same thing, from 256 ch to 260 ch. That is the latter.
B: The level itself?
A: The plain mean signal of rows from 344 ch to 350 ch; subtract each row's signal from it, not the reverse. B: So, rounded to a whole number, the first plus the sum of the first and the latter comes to -10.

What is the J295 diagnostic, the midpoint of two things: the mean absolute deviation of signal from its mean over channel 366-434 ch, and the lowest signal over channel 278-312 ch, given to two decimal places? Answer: 2.03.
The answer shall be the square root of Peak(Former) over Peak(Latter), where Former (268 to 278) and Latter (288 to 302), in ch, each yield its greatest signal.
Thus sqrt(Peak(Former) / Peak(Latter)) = 0.99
